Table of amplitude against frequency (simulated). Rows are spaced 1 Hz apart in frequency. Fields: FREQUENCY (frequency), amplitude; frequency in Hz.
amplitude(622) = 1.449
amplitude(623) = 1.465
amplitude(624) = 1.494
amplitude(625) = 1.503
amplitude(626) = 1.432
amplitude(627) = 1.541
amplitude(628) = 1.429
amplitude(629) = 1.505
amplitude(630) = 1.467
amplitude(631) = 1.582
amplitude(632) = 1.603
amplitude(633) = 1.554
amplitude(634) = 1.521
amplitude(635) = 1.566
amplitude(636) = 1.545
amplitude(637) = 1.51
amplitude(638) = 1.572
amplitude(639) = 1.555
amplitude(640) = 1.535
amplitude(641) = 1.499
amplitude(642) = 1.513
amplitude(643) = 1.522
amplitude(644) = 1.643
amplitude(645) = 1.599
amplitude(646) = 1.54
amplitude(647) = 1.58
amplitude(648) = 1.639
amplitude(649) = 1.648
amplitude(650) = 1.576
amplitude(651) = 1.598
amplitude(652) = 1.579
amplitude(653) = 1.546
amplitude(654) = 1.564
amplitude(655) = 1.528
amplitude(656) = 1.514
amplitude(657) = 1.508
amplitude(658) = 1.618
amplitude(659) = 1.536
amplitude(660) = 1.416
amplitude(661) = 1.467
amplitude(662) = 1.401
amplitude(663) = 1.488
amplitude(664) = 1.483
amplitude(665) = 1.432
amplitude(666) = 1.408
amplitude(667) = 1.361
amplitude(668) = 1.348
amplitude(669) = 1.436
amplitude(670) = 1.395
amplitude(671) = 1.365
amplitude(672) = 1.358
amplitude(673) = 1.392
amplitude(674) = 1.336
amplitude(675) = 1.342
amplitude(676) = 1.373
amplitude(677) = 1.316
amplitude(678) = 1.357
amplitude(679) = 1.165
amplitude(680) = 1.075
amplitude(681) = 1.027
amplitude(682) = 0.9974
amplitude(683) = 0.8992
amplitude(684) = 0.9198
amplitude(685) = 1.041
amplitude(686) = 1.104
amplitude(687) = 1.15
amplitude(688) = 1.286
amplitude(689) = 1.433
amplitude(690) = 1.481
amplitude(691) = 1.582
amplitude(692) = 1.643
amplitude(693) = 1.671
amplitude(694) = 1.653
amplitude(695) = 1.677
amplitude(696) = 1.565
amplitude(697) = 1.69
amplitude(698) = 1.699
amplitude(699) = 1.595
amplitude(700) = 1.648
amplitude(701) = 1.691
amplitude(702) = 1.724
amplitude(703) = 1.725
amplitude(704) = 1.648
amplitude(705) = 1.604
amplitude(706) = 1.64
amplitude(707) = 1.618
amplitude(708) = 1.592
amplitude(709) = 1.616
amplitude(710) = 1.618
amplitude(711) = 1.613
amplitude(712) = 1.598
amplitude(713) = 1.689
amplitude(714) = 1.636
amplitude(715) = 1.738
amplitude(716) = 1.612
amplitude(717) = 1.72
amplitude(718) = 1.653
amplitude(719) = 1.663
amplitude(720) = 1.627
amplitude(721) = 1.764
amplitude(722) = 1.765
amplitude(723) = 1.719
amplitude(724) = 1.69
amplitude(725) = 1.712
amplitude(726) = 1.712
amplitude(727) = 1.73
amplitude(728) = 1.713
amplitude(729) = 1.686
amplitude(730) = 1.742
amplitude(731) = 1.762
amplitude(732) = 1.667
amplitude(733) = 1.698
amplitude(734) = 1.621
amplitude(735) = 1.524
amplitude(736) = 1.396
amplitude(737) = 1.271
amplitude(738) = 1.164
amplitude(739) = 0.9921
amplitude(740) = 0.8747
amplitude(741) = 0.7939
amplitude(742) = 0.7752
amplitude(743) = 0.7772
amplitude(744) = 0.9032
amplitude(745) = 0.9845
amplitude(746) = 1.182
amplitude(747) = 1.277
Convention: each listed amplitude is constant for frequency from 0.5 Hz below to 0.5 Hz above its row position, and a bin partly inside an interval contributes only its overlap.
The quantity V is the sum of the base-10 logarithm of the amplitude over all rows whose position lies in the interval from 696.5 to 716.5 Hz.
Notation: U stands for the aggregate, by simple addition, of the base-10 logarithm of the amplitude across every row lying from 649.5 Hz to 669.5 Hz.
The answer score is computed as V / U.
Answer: 1.3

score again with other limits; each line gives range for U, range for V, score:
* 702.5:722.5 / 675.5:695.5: 0.5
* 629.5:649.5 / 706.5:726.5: 1.2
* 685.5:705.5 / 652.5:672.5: 0.9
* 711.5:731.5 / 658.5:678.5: 0.6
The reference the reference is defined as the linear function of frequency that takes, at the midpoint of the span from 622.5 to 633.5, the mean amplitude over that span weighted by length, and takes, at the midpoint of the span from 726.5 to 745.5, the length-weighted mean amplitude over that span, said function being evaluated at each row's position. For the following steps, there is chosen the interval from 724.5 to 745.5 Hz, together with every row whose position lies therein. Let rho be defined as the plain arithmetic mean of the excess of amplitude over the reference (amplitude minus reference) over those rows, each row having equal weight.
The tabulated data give 0.04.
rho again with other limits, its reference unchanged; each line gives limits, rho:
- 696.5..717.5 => 0.28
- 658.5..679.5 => -0.05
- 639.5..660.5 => 0.09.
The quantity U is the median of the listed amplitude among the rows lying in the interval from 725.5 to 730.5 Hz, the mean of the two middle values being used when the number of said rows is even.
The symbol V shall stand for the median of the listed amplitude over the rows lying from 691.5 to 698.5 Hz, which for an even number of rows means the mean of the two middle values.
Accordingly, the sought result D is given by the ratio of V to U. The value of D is 0.98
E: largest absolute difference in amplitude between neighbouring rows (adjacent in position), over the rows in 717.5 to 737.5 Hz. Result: 0.14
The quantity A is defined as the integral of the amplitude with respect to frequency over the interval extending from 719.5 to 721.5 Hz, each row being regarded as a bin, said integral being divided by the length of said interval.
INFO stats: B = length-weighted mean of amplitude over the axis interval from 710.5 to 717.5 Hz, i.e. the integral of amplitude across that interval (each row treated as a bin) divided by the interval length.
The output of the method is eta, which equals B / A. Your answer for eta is 0.98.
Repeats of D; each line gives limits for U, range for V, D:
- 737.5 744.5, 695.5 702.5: 1.93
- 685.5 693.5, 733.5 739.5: 0.92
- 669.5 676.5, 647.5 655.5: 1.16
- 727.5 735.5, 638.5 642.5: 0.90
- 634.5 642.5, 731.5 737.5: 1.02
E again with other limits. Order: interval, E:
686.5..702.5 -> 0.15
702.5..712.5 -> 0.08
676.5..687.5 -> 0.19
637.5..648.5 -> 0.12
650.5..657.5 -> 0.04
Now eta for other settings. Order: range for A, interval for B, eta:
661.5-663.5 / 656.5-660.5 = 1.05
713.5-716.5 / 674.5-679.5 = 0.79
